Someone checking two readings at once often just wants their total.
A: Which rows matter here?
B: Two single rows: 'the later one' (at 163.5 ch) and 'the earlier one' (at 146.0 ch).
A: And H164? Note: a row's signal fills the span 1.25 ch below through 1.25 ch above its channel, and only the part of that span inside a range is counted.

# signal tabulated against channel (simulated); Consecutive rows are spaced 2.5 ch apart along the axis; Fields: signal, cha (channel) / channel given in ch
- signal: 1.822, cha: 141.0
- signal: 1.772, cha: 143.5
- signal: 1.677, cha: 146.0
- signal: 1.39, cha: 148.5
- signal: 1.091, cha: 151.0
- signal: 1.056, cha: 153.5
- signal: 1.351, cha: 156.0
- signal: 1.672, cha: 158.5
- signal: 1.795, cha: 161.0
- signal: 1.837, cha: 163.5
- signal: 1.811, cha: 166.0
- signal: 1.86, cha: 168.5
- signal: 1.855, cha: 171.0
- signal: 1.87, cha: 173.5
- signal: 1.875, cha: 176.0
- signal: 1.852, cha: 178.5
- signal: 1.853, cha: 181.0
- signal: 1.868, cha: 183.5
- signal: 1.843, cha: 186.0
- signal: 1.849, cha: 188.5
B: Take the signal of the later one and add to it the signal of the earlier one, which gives 3.5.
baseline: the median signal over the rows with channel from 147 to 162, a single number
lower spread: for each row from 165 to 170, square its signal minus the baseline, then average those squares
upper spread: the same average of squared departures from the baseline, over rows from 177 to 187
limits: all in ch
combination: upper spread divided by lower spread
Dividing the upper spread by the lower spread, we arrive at 1.1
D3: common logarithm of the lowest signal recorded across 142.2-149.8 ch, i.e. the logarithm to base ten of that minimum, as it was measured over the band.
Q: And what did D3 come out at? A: 0.14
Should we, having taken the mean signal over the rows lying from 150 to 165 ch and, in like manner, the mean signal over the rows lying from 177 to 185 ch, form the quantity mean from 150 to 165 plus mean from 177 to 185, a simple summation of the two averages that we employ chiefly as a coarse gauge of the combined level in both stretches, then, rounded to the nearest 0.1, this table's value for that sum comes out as 3.3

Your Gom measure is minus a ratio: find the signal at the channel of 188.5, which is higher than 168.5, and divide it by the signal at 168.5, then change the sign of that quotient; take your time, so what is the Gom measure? -0.99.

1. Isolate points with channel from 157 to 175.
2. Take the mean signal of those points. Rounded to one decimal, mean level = 1.8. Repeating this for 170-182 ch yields 1.9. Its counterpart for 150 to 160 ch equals 1.3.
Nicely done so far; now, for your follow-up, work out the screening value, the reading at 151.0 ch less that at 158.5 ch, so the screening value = -0.58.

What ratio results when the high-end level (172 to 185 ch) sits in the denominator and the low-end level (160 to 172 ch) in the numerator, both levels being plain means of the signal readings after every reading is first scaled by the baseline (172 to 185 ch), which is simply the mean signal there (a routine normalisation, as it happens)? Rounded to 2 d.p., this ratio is 0.98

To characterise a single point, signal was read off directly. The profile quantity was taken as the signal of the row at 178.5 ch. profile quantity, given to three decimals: 1.852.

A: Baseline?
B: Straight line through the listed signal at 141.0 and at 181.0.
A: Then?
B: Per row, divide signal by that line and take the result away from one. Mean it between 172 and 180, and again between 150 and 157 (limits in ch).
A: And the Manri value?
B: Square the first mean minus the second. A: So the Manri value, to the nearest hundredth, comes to 0.14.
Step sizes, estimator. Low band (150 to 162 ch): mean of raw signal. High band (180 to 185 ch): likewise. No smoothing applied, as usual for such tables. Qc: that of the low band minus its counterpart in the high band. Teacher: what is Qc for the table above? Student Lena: -0.47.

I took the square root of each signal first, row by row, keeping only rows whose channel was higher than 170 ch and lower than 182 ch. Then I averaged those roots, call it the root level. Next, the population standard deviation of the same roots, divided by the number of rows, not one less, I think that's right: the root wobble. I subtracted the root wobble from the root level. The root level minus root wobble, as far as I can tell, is 1.36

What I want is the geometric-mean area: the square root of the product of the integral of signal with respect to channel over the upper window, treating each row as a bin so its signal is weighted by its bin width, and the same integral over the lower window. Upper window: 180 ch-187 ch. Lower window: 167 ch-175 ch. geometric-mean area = 13.9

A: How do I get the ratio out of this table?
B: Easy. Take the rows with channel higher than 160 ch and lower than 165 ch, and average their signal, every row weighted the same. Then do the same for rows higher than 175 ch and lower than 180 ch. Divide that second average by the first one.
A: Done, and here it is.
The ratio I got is 1.03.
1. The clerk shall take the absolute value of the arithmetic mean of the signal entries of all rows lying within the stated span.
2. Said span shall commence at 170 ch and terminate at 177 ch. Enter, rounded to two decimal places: 1.87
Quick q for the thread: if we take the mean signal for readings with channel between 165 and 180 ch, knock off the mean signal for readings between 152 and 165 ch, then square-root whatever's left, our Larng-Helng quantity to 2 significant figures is 0.56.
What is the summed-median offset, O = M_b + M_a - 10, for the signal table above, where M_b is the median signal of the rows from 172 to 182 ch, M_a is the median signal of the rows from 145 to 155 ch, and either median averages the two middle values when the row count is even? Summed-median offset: -6.9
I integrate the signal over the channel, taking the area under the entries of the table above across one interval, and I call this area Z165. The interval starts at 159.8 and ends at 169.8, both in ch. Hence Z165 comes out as 18.3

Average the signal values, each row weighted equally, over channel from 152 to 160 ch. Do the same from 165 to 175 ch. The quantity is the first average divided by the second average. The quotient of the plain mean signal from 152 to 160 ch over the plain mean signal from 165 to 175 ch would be 0.74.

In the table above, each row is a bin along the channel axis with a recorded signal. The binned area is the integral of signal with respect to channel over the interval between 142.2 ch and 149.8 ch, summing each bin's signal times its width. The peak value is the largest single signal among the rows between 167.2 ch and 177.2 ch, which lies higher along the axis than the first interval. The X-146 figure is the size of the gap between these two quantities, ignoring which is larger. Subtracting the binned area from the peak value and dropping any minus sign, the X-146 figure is 10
